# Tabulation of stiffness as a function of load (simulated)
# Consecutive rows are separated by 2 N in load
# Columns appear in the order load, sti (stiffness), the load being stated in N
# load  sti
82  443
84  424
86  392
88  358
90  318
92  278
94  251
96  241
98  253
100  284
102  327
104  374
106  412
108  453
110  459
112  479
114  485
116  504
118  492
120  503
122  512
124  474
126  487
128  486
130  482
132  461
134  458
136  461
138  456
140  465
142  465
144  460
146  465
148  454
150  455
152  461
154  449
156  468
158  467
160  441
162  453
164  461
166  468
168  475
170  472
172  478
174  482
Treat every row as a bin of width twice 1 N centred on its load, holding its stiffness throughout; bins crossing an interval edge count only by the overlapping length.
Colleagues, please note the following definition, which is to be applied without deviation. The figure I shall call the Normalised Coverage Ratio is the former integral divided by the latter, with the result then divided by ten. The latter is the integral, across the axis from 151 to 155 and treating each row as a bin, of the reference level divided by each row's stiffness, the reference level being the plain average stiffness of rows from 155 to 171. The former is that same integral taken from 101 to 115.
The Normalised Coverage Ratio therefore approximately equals 0.38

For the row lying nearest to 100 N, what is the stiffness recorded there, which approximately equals 284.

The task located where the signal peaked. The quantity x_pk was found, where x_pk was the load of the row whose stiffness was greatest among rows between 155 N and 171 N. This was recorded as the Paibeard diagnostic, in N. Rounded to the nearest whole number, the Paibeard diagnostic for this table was 168 N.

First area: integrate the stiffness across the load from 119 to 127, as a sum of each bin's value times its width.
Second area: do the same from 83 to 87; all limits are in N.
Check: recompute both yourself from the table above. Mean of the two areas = 2792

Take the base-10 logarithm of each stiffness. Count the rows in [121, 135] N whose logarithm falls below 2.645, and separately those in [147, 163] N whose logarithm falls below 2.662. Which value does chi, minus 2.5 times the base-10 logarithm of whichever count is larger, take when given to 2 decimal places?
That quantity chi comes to -1.75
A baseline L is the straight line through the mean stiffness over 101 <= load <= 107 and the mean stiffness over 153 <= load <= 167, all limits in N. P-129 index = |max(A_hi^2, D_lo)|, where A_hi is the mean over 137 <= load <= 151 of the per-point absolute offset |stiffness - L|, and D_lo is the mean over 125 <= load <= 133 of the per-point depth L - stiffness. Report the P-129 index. 716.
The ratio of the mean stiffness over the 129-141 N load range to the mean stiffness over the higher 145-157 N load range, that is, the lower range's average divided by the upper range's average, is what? 1.0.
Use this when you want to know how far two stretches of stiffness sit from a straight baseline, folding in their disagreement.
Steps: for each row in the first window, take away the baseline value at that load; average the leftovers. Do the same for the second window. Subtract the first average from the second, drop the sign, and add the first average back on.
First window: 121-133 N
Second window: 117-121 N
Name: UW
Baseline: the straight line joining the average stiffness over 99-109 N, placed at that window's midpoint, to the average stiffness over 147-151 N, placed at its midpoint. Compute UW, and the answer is 99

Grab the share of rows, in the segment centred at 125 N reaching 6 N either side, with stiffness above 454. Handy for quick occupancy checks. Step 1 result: 1.0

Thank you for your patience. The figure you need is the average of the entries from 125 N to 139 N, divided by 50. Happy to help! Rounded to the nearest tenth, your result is 9.4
